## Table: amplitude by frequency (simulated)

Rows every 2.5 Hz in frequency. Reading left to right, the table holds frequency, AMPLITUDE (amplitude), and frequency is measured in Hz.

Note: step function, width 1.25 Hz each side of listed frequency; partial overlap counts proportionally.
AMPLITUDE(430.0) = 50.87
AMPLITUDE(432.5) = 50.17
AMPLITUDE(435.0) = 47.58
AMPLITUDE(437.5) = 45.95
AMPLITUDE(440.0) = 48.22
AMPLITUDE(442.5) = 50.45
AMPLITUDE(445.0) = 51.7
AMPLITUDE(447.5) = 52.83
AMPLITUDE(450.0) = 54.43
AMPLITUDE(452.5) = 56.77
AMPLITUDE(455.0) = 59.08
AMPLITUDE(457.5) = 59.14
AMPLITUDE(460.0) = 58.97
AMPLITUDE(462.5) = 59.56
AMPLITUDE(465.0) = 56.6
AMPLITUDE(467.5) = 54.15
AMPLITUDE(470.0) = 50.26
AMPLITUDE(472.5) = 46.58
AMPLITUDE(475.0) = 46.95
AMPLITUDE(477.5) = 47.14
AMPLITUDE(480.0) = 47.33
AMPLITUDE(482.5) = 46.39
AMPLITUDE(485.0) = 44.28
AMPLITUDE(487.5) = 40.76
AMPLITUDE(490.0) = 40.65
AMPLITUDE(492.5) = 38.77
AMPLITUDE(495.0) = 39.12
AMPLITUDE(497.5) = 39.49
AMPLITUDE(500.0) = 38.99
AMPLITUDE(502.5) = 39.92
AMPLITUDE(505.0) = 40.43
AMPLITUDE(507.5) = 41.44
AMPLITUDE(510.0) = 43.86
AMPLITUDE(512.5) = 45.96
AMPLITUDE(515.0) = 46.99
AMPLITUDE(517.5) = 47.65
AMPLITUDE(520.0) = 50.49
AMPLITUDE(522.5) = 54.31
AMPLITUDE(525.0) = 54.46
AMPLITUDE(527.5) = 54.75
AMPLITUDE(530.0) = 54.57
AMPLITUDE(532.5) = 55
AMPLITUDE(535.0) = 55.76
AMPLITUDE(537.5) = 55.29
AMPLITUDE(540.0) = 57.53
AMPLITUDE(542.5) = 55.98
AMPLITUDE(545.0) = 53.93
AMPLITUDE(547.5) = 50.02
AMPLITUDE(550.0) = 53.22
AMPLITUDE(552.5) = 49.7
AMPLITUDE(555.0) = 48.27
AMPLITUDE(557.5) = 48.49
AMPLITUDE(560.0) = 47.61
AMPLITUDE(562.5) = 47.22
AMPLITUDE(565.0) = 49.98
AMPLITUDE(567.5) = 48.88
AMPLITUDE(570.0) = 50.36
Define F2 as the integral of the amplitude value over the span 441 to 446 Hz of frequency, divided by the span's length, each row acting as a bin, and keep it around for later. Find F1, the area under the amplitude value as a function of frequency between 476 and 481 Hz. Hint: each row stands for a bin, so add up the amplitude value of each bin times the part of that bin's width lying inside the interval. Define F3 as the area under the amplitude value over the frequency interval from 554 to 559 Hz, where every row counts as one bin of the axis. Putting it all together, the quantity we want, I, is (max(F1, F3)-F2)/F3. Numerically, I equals 0.789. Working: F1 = 236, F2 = 51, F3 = 242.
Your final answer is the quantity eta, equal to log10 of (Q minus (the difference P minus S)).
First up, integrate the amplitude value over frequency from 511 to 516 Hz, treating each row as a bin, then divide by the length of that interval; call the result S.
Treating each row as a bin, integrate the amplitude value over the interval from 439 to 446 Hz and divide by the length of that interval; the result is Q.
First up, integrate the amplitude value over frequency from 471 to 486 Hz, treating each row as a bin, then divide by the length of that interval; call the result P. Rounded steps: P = 46.5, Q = 50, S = 46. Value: 1.70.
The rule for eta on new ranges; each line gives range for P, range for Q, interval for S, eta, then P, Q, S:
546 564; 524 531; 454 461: 1.81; 49.3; 55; 59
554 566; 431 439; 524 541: 1.74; 48.3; 48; 55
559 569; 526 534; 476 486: 1.72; 48.5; 55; 46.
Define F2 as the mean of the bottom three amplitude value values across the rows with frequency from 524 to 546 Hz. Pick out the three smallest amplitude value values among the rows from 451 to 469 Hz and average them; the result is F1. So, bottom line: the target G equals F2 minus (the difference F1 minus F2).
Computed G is 53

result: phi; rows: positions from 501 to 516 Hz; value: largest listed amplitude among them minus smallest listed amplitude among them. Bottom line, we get 7.1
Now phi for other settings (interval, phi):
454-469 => 5.4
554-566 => 2.8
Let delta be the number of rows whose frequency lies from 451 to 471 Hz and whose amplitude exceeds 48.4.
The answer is 8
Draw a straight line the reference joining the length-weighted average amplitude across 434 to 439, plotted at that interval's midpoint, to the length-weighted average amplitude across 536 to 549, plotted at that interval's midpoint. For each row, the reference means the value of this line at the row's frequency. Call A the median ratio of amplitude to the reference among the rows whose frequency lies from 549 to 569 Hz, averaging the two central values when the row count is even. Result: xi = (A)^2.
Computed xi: 0.76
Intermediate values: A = 0.87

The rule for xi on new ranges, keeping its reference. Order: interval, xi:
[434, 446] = 1.05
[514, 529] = 0.98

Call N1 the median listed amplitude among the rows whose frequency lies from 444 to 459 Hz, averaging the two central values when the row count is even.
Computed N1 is 56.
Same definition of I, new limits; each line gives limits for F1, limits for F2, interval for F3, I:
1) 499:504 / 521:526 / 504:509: 0.736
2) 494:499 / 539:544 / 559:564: 0.762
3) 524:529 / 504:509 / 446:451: 0.867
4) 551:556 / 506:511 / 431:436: 0.831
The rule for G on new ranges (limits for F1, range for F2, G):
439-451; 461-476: 46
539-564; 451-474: 53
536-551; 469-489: 35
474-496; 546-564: 56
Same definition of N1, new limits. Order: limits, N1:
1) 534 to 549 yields 56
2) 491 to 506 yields 39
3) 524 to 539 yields 55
